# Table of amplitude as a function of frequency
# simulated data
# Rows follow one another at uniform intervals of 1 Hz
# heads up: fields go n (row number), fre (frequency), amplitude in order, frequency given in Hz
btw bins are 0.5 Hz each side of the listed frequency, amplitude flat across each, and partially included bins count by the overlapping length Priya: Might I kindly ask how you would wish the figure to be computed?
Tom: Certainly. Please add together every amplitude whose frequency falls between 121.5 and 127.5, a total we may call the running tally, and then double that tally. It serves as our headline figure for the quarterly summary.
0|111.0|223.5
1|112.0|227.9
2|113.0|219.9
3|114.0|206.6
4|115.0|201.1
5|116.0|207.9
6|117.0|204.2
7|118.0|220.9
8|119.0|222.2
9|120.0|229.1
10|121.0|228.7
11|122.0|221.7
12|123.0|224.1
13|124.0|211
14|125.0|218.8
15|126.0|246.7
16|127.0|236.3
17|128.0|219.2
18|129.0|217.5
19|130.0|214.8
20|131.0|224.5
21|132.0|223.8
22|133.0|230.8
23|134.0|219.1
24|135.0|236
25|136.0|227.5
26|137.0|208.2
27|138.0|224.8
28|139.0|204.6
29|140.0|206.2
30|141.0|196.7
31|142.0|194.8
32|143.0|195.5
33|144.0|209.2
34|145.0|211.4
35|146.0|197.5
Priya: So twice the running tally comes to 2717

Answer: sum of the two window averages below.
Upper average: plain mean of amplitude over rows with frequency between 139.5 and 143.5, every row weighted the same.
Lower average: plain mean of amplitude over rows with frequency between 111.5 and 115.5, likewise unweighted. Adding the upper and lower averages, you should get 412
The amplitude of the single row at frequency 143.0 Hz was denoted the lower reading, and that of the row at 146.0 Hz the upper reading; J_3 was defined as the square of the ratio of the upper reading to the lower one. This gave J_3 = 1.02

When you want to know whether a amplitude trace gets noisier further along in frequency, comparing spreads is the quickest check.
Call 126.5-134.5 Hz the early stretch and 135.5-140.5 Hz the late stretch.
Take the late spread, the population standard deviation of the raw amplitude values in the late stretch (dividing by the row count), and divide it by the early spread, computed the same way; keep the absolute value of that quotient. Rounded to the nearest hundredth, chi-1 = 1.45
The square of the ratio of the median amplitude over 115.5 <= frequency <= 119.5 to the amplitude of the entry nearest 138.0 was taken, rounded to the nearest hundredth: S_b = 0.91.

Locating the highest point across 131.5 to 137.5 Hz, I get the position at 135.0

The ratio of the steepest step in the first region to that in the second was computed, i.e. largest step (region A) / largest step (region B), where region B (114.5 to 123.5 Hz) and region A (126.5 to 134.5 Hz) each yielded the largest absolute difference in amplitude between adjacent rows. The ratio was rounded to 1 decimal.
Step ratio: 1.0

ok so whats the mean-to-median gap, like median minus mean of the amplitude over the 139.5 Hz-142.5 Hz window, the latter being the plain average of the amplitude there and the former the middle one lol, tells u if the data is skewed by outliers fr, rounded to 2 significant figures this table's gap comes -2.5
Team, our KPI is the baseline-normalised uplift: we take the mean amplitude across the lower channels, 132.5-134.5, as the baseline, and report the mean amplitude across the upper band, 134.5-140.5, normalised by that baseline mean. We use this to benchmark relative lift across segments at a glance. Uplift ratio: 0.969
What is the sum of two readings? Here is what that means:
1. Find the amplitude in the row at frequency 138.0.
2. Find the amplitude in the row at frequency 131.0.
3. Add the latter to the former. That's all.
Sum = 449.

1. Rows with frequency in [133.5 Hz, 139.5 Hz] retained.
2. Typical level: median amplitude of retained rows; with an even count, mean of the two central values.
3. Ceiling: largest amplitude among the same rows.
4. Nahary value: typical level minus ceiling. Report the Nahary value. -14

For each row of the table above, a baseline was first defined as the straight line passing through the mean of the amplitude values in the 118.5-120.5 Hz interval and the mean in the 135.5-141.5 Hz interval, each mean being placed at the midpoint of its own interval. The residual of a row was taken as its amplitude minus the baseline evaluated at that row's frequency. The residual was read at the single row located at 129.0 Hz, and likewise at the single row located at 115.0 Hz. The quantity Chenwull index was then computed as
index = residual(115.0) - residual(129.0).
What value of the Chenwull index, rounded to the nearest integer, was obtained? -27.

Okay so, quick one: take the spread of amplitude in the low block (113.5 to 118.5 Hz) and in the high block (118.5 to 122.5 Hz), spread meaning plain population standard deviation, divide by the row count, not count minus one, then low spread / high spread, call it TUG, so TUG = 1.9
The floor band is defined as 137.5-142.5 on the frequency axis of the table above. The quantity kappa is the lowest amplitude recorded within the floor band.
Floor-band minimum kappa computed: 194.8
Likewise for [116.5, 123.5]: 204.2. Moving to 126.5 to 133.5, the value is 214.8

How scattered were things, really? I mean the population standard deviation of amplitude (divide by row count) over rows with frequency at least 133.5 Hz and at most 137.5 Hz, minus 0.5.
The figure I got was 9.8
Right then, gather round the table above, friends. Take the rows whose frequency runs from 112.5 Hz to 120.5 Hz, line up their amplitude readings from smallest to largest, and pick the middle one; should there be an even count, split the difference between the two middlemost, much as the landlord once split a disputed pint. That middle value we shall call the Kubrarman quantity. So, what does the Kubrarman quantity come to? 214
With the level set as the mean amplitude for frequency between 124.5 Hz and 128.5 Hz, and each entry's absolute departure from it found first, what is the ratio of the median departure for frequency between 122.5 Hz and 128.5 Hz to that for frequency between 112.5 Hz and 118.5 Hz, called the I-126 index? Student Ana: 0.5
